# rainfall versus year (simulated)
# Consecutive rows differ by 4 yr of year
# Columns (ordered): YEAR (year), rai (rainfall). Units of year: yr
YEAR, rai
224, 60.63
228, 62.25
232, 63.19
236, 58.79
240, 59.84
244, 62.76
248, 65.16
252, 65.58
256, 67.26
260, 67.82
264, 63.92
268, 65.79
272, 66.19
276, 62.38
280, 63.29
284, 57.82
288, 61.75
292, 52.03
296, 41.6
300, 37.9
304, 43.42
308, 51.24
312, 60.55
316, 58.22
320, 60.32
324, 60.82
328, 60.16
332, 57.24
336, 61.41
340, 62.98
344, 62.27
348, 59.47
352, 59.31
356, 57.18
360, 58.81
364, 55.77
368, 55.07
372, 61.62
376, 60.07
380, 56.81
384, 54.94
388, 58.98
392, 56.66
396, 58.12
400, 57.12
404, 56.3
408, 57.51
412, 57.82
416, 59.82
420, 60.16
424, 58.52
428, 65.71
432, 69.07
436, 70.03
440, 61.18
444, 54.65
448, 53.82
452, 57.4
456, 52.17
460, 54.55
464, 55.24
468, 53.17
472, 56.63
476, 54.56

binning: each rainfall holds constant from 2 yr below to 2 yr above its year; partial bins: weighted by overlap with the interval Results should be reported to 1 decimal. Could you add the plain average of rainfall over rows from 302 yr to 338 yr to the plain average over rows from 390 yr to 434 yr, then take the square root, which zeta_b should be 10.8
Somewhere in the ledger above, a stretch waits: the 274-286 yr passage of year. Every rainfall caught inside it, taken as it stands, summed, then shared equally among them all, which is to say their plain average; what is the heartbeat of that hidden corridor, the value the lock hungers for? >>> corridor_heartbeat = 61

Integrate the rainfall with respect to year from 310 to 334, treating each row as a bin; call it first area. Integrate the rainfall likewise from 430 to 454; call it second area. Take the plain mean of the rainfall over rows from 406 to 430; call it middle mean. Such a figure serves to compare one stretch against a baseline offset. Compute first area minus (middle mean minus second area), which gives 2834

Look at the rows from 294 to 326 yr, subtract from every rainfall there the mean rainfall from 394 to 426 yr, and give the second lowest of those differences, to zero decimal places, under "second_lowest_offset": -17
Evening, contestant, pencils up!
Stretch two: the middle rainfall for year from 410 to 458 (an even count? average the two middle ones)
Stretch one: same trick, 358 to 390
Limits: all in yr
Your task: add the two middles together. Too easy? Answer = 117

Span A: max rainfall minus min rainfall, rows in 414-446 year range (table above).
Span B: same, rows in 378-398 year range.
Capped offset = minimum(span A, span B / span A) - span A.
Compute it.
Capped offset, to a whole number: -15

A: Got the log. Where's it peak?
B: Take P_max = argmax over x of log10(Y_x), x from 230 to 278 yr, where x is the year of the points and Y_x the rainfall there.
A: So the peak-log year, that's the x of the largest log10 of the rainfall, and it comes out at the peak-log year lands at 260 yr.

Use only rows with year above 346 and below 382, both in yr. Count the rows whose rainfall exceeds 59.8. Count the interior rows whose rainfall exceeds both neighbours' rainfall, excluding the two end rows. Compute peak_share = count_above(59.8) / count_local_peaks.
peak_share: 1.0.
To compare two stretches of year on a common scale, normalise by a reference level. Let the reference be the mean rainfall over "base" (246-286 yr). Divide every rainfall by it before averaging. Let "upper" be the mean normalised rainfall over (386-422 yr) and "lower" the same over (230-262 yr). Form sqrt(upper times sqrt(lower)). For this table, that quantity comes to 0.946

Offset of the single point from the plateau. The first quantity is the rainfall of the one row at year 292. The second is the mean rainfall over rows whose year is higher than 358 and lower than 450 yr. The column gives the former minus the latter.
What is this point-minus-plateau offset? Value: -7.0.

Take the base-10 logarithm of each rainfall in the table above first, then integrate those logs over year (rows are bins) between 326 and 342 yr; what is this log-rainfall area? 28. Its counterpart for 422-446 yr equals 43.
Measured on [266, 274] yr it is 15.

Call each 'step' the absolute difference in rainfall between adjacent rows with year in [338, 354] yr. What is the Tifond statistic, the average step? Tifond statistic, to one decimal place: 1.2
